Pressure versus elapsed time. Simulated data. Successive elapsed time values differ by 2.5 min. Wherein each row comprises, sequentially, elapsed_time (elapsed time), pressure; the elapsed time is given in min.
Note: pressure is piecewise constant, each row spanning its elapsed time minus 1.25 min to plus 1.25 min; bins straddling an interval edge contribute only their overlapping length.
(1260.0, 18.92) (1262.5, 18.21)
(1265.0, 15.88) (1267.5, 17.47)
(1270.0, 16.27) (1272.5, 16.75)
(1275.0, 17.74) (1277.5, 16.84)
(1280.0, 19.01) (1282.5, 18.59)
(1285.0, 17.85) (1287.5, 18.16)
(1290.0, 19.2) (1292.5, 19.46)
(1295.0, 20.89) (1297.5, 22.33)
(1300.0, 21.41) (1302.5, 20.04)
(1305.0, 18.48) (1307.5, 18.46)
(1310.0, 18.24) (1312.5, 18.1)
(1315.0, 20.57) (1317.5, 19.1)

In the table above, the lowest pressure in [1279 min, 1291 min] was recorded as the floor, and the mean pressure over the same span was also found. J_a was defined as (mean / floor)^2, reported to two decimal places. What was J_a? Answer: 1.08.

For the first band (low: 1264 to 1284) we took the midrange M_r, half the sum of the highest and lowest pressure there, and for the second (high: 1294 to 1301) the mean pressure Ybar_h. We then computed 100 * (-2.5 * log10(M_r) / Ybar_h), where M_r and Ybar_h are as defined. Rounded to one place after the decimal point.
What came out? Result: -14.4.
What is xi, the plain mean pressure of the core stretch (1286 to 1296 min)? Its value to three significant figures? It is 19.4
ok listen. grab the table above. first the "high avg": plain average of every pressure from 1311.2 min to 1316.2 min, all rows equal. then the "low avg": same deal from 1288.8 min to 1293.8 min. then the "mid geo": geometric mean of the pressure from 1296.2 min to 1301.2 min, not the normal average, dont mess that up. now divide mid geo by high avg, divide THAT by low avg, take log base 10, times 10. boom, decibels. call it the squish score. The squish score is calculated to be -12.3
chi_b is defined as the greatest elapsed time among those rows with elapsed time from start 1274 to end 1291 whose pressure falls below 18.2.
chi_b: 1287.5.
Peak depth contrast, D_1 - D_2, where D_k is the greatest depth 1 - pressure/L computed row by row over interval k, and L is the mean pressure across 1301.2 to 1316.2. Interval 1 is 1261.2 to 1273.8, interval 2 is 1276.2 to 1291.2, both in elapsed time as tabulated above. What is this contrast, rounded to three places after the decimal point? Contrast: 0.051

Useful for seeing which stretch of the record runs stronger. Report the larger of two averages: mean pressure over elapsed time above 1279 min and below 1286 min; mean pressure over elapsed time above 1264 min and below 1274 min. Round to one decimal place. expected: 18.5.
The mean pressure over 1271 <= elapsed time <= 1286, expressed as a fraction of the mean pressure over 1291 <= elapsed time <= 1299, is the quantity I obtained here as 0.85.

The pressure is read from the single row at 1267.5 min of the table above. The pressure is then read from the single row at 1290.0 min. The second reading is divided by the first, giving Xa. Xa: 1.10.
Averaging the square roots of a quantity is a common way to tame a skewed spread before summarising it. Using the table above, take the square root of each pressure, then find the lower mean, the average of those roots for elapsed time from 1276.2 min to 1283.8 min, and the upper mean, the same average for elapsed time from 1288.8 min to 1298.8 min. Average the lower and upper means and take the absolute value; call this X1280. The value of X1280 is 4.39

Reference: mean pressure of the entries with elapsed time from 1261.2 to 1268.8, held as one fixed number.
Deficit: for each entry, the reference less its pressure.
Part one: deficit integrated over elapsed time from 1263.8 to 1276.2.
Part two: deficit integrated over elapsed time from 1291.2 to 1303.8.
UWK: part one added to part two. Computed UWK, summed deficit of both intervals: -41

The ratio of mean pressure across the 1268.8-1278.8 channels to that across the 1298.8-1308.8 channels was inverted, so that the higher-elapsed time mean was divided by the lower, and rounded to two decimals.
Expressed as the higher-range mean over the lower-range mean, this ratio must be 1.16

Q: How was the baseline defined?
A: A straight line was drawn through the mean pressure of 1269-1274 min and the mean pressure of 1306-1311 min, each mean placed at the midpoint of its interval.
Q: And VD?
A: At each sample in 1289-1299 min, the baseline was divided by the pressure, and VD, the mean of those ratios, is 0.863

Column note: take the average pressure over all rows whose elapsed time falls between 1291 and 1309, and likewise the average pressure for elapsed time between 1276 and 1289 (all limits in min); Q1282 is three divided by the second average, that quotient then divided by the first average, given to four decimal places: 0.0082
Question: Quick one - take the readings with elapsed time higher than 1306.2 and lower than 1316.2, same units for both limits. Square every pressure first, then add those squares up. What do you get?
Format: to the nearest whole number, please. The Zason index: 1424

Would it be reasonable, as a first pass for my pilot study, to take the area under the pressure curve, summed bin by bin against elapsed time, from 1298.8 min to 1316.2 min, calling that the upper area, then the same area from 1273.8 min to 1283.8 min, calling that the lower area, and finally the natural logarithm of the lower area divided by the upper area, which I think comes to -0.6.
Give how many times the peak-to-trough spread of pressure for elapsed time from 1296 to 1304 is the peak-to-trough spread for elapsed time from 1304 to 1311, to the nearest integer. 10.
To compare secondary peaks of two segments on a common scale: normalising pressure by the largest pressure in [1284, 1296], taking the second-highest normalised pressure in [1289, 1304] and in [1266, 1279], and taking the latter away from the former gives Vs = 0.19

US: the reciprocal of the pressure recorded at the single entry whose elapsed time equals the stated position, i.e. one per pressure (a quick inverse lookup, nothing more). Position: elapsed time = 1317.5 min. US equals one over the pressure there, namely 0.052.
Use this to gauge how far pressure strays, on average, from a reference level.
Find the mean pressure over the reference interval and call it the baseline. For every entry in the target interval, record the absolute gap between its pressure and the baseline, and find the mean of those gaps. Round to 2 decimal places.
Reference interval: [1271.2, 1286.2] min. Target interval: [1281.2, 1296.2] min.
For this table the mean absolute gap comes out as 1.23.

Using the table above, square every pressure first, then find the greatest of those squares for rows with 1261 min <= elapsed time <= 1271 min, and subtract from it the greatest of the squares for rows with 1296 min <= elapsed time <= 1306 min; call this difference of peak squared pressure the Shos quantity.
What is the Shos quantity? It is -167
